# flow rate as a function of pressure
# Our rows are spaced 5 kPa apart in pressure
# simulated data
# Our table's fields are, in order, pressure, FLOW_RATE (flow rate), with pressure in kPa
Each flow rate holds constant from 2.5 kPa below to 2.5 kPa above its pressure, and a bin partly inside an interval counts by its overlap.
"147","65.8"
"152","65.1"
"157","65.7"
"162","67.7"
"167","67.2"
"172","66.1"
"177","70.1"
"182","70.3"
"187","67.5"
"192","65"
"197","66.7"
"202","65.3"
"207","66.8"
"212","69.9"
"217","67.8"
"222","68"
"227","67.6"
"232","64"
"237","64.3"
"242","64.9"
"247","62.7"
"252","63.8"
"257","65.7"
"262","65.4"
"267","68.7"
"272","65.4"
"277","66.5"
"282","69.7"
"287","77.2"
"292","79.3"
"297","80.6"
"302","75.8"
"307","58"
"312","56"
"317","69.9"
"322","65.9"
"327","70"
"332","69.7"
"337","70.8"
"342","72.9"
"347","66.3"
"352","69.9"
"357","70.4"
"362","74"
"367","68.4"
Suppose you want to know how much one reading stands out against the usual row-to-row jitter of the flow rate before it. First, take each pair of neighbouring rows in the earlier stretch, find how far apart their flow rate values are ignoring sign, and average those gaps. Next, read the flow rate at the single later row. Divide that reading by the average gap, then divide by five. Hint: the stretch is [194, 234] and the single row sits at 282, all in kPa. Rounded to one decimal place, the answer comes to 7.9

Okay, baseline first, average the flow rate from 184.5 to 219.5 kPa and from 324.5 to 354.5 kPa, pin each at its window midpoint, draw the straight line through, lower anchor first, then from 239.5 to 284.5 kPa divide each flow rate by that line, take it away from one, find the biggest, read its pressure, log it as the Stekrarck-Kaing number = 247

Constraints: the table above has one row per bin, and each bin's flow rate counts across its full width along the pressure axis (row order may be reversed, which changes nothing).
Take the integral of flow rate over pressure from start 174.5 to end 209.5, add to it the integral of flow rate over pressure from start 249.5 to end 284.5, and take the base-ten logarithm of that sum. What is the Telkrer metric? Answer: 3.67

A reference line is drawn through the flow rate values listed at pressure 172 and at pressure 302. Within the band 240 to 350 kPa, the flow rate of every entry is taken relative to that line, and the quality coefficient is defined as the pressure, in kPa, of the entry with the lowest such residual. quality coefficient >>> 312 kPa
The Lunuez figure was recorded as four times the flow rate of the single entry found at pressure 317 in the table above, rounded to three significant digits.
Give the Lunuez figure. 280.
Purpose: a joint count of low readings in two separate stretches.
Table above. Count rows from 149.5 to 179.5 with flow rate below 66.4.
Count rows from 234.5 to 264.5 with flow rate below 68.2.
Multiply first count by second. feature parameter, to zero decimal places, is 18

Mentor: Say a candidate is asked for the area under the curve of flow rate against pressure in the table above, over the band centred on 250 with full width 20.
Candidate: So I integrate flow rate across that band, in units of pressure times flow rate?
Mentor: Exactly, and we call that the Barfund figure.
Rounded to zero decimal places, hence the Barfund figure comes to 1286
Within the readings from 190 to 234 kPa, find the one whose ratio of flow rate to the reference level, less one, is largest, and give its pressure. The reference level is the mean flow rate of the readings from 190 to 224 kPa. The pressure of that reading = 212 kPa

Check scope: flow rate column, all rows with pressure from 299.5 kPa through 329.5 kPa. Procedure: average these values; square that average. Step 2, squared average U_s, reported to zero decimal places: 4347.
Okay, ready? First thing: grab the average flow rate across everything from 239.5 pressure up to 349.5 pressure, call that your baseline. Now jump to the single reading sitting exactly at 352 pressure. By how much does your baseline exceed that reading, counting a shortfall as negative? -1.5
